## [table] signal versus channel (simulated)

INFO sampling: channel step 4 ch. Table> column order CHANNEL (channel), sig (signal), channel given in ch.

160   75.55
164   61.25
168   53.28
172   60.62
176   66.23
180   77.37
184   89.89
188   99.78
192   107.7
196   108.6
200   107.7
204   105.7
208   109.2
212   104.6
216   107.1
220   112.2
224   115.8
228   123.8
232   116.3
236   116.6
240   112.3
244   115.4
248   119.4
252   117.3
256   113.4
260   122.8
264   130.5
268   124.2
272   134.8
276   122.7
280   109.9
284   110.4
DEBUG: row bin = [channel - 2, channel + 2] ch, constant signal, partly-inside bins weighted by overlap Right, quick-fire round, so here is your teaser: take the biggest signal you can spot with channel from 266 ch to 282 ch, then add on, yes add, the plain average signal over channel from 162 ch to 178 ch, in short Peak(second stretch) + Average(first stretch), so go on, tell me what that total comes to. 195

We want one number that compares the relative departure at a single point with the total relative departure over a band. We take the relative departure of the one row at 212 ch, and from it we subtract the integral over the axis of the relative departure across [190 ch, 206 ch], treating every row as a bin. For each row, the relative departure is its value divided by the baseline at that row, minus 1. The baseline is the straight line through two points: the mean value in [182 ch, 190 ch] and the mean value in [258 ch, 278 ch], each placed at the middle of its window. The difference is -1.28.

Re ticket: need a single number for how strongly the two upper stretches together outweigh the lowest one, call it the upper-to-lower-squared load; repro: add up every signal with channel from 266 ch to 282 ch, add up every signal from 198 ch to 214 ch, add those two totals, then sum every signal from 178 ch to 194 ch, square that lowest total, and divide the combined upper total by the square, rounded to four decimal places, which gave 0.0065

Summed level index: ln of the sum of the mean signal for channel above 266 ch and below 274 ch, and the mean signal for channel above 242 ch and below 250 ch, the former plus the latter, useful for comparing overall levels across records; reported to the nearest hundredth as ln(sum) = 5.51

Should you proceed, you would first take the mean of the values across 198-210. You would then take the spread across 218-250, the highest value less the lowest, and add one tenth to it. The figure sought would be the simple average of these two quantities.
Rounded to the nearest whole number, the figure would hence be 60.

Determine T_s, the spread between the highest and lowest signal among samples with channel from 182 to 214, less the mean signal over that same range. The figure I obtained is -85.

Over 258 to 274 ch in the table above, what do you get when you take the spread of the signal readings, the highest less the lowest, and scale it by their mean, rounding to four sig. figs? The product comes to 1537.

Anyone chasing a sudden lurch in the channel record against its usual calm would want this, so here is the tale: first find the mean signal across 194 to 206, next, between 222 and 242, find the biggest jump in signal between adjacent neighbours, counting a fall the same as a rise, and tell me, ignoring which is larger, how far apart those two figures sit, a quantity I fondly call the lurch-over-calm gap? 99.3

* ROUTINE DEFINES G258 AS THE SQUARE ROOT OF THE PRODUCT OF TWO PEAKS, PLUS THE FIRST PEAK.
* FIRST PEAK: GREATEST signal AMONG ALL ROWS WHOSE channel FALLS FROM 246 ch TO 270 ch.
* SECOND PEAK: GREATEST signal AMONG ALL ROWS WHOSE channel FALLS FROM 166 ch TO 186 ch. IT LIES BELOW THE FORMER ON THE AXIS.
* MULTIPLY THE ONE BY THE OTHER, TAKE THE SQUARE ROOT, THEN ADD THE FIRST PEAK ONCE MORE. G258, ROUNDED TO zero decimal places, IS 239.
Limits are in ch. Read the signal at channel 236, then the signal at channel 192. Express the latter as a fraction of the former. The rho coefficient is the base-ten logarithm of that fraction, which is -0.03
